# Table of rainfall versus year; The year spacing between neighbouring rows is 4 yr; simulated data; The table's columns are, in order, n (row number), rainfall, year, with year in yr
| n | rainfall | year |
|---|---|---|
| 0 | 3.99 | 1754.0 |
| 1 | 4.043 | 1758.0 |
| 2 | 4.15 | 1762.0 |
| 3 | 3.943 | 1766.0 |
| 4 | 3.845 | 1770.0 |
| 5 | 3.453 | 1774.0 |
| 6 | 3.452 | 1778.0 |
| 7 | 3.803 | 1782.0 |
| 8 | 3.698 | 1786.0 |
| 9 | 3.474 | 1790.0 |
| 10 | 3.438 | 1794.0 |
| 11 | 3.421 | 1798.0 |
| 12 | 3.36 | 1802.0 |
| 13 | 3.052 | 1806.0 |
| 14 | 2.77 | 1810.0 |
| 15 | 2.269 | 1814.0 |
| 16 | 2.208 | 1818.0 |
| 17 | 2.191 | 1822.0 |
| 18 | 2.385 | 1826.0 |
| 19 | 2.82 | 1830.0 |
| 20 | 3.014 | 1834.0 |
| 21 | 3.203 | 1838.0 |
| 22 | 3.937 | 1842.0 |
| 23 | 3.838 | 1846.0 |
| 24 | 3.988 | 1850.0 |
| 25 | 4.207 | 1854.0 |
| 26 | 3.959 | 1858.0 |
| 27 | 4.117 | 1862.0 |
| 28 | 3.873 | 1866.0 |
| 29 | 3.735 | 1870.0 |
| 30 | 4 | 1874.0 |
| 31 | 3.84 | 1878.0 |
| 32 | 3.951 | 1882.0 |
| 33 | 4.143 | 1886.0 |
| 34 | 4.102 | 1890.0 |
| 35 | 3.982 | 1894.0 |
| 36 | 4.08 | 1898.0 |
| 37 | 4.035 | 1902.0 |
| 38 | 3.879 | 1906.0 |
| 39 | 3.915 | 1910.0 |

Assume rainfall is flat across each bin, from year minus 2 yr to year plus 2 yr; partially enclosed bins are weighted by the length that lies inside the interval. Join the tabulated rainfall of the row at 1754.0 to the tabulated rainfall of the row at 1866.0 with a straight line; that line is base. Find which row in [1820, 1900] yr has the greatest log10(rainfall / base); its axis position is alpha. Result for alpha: 1854.0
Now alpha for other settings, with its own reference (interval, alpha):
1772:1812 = 1782.0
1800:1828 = 1802.0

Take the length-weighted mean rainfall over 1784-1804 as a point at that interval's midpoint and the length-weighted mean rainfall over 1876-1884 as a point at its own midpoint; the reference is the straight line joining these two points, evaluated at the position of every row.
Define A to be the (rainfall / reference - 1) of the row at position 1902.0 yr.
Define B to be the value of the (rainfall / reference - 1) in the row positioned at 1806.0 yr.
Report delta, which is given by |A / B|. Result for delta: 0.1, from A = 0.01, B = -0.14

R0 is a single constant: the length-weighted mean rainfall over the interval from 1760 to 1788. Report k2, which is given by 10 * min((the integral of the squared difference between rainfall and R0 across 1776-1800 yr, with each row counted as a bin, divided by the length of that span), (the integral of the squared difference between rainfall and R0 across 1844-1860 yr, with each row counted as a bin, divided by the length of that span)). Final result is 0.7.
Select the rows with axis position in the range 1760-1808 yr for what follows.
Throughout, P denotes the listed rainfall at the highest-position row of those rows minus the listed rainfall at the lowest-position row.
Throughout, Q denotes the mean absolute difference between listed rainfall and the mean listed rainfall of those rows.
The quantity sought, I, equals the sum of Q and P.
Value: -0.9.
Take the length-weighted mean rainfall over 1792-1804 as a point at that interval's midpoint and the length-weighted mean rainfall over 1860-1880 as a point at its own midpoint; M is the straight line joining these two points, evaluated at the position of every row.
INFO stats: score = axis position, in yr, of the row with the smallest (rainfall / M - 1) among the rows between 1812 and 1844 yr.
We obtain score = 1822.0 yr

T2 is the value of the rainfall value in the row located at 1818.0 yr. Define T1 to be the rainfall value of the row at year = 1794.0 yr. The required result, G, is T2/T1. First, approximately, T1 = 3.438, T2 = 2.208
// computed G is 0.64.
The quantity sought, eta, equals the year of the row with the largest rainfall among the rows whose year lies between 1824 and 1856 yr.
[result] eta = 1854.0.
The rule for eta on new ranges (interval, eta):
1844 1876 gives 1854.0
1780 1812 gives 1782.0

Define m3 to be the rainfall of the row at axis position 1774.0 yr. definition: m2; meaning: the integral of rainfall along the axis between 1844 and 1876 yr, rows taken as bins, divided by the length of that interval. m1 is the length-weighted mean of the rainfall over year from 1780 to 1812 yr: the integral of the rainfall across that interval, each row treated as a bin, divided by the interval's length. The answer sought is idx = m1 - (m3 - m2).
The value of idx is 3.9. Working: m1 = 3.4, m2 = 3.96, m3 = 3.453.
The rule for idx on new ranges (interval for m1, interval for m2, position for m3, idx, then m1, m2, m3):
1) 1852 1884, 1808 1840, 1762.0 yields 2.4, 4.0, 2.61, 4.15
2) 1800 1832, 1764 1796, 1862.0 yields 2.2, 2.6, 3.64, 4.117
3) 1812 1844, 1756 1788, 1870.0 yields 2.8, 2.8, 3.80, 3.735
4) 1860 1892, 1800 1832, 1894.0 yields 2.6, 4.0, 2.63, 3.982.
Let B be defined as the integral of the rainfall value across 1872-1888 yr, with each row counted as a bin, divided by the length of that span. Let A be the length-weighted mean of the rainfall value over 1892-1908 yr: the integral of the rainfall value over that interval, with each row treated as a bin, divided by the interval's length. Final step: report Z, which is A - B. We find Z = 0.0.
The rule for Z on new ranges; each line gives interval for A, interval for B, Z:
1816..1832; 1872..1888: -1.6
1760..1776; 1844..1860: -0.2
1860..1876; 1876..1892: -0.1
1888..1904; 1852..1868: 0.0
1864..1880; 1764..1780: 0.2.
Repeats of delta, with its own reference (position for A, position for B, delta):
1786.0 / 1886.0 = 1.4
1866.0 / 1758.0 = 0.1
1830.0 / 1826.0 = 0.7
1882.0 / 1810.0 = 0.1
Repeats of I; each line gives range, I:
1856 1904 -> 0.2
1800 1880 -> 1.1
